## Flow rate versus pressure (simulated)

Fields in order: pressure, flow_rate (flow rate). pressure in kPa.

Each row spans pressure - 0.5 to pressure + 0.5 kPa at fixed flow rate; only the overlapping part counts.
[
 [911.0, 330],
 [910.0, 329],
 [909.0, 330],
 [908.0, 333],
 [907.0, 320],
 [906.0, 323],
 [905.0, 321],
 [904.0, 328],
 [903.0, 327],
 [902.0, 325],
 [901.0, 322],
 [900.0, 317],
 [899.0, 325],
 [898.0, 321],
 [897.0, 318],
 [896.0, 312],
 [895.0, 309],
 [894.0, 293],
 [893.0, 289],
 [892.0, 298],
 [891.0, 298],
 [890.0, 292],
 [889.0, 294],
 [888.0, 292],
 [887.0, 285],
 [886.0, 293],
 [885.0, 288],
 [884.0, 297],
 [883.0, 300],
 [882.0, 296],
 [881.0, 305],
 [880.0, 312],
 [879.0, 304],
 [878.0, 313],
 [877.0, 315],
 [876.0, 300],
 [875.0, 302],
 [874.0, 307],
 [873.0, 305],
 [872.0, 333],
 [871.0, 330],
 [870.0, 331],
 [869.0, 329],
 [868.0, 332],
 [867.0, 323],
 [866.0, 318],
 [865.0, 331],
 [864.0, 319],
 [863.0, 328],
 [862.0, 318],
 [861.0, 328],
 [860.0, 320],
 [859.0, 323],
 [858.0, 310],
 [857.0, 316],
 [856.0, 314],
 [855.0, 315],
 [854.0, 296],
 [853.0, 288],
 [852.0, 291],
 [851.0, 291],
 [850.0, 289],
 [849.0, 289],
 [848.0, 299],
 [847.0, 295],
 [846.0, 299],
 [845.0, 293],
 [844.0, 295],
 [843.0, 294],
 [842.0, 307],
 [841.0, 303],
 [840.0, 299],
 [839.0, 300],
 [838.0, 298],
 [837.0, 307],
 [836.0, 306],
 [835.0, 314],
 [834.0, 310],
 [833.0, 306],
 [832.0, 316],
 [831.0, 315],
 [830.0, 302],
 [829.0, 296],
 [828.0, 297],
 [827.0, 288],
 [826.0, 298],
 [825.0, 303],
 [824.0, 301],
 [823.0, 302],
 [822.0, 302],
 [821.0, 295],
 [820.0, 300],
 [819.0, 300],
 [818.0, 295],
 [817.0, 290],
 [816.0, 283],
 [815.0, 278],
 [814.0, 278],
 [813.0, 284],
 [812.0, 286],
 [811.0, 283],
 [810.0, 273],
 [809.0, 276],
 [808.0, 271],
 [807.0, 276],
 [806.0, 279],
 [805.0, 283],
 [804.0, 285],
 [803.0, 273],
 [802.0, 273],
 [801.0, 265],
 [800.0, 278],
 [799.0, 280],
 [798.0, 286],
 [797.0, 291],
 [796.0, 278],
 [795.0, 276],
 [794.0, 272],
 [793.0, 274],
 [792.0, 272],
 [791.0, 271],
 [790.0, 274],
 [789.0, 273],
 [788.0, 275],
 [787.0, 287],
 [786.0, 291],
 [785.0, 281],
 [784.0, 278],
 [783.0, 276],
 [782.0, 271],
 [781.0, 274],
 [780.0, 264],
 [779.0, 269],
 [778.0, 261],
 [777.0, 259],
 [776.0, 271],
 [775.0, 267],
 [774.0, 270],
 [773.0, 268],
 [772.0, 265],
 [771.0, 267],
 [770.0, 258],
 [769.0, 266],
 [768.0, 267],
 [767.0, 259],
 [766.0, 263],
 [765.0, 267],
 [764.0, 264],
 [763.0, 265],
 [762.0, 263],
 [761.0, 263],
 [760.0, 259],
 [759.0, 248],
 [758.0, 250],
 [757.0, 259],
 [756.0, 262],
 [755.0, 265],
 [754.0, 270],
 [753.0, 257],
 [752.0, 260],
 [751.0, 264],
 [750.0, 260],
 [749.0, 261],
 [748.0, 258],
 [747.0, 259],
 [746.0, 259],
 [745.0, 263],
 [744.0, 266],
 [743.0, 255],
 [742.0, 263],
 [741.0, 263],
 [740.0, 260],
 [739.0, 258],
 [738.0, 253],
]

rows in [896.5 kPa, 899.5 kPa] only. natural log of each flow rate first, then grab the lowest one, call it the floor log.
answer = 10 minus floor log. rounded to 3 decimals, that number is 4.238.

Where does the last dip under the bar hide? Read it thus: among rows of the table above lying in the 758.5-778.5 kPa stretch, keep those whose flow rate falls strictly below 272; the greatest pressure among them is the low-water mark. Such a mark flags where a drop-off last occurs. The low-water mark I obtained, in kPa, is 778.0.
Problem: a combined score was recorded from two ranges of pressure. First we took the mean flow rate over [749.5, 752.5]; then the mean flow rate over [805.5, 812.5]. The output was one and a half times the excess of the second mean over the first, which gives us 25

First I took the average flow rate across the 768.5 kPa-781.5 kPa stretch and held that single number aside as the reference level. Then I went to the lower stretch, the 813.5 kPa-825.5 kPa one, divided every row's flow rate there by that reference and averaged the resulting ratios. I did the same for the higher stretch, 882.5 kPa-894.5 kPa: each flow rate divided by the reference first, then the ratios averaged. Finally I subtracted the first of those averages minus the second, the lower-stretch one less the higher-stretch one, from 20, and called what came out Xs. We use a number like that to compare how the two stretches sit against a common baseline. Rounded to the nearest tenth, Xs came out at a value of 20.0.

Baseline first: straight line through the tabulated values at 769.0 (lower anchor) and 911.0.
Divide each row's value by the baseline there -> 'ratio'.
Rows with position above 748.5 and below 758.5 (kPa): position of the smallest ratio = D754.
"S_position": 758.0 kPa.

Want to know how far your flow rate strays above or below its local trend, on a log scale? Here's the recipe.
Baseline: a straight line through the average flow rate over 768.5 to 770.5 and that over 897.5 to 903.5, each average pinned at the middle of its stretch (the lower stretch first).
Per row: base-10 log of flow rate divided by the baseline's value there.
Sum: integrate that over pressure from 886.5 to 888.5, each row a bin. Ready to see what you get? -0.081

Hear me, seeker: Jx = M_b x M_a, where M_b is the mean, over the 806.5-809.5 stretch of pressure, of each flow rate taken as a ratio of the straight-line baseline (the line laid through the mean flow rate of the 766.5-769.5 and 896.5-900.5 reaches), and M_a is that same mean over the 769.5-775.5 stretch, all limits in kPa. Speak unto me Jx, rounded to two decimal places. 0.98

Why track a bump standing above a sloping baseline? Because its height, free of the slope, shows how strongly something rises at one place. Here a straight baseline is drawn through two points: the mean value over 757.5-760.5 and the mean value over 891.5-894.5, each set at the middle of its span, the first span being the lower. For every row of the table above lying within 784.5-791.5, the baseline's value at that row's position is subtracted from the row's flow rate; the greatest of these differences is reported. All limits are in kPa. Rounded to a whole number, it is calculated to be 30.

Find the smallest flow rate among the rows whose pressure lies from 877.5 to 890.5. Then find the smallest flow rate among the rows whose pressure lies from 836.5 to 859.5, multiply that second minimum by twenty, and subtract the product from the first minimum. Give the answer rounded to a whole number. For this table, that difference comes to -5475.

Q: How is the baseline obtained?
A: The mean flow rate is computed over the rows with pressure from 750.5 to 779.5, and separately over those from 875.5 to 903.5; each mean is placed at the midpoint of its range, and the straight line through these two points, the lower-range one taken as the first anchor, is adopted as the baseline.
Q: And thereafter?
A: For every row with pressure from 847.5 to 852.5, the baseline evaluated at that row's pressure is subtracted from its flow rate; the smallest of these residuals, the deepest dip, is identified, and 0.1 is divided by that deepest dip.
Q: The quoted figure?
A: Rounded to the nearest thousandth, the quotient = -0.038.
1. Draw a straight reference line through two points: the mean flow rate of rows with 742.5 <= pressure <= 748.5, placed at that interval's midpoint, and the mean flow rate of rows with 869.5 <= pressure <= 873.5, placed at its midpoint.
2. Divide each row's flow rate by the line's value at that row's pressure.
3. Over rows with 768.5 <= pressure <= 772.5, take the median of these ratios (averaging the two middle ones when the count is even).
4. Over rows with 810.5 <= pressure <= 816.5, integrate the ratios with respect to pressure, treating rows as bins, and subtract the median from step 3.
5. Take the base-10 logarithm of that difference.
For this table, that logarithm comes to 0.68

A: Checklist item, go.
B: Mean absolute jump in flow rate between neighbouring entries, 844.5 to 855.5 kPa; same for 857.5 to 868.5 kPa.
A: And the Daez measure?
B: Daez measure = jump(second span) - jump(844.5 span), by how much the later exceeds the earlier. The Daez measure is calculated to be 3.6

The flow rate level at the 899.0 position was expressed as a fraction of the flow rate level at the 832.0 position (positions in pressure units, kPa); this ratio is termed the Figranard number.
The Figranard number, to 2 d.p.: 1.03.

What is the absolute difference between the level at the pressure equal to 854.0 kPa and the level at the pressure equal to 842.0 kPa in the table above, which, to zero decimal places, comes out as 11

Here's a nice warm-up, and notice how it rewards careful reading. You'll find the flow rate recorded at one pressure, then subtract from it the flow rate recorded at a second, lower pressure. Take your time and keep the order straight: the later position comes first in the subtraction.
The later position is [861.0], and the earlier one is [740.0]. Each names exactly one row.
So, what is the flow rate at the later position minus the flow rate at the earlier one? 68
